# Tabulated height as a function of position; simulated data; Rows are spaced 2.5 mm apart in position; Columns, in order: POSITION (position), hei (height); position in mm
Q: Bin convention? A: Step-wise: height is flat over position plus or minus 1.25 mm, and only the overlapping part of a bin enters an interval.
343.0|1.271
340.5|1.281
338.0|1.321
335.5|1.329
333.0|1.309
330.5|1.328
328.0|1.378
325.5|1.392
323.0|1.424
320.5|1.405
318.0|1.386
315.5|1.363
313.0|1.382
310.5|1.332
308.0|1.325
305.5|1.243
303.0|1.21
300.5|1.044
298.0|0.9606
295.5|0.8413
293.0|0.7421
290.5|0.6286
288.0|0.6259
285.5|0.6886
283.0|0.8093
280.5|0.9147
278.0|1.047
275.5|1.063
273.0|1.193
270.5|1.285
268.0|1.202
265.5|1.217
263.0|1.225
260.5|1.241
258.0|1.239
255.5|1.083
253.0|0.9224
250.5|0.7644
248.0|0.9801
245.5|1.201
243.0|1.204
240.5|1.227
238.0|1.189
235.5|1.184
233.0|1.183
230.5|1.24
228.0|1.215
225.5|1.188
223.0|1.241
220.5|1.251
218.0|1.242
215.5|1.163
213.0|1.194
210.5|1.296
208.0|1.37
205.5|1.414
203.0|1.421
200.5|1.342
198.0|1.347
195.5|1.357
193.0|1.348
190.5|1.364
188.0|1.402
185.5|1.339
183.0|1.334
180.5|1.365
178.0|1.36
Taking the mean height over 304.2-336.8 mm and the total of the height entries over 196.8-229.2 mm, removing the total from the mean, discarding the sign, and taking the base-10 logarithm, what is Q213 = 1.186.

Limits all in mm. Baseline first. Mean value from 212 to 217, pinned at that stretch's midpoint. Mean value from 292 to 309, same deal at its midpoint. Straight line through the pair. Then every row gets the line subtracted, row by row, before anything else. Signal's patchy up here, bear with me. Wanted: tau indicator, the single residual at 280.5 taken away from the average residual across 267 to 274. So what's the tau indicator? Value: 0.30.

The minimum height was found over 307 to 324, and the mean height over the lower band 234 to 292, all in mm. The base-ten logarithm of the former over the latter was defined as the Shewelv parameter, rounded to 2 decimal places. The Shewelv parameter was 0.10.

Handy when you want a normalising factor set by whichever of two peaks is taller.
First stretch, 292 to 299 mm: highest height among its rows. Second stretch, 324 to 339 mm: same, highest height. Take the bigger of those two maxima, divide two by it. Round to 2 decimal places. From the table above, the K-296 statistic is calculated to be 1.44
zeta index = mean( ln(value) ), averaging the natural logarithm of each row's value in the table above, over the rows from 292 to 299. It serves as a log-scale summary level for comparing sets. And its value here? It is -0.17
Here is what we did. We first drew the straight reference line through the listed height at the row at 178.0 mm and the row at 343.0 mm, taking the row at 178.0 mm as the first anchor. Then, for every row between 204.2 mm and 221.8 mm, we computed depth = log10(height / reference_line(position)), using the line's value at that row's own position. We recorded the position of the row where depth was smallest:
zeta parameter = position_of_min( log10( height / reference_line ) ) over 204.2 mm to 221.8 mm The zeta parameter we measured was 215.5 mm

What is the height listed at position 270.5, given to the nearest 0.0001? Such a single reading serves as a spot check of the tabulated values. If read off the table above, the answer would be 1.2850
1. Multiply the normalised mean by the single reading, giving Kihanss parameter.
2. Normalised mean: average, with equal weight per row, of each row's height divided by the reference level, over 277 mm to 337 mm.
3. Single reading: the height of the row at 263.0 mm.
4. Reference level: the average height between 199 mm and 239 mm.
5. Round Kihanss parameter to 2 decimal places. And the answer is 1.10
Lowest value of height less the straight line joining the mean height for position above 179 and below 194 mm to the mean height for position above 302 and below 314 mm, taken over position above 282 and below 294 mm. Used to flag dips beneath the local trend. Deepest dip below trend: -0.68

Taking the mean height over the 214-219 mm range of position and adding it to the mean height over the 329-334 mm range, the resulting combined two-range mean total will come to 2.5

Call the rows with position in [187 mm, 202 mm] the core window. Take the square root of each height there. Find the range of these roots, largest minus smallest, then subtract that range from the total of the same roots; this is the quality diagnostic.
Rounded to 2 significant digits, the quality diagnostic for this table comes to 7.0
